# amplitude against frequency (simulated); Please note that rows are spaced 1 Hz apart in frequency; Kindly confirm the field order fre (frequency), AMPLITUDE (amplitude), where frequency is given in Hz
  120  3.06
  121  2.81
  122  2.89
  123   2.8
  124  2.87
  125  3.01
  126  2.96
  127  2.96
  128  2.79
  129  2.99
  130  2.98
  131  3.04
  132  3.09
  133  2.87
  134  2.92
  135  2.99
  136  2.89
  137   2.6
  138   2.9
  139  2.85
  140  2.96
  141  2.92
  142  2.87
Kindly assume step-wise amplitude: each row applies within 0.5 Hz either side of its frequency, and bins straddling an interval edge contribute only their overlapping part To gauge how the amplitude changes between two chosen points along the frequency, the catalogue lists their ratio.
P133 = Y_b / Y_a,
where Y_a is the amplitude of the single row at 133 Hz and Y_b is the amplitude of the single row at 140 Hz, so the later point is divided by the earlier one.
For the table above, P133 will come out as 1.03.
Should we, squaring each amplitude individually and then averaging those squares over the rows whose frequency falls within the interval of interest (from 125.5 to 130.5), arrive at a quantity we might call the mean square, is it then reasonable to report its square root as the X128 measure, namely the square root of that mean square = 2.94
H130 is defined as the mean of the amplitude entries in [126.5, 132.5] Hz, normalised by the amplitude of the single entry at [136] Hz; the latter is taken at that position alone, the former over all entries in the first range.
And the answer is 1.03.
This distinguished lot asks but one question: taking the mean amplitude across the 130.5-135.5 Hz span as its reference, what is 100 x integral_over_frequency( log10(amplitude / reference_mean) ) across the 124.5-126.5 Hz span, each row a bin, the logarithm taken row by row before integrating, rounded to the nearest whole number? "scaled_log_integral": 0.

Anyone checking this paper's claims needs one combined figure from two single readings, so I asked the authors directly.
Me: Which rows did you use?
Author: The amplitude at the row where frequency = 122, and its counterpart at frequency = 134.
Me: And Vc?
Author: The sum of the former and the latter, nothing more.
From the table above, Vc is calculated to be 5.81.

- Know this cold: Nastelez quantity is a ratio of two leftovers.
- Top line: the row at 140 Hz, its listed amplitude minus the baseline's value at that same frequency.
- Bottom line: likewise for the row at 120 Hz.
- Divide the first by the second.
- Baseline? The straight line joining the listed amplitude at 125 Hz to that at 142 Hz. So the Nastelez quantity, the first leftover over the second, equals 8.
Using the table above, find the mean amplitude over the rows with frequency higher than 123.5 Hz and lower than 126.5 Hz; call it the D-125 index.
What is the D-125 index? 2.95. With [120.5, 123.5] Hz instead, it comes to 2.83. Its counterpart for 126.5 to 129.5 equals 2.91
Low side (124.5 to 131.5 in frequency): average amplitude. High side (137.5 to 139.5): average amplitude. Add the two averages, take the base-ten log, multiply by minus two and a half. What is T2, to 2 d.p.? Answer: -1.92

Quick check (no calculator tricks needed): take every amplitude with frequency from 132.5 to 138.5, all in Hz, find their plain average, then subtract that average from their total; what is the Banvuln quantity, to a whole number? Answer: 14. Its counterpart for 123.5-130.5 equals 18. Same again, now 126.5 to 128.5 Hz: 3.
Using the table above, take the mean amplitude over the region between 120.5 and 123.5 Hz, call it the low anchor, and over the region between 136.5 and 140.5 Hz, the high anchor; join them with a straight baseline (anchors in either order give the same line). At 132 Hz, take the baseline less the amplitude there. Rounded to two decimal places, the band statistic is -0.26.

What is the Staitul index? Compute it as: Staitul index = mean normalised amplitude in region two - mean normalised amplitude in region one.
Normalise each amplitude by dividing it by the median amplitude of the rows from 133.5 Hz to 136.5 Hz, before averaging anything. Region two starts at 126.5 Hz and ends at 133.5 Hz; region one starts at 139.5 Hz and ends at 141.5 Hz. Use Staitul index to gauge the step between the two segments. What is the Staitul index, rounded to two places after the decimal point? 0.01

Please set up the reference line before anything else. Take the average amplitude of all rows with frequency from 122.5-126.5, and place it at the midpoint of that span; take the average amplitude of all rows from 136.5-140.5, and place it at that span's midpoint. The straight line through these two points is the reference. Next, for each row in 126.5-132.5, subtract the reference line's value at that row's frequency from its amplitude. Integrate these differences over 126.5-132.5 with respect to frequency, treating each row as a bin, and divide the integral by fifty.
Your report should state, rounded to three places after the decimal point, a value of 0.011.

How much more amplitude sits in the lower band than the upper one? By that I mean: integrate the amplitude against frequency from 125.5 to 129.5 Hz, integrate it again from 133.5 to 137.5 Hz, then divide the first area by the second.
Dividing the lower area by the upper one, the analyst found 1.03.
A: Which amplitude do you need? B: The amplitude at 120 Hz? 3.06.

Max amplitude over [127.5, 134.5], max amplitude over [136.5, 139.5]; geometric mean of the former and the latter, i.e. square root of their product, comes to 2.99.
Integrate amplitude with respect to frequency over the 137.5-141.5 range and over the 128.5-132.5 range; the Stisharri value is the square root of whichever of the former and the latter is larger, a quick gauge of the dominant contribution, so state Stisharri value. 3.48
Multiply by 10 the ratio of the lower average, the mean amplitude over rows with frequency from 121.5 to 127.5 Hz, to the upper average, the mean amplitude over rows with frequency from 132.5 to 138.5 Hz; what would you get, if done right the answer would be 10.2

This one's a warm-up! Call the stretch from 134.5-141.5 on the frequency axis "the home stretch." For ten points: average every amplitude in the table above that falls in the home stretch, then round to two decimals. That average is 2.87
